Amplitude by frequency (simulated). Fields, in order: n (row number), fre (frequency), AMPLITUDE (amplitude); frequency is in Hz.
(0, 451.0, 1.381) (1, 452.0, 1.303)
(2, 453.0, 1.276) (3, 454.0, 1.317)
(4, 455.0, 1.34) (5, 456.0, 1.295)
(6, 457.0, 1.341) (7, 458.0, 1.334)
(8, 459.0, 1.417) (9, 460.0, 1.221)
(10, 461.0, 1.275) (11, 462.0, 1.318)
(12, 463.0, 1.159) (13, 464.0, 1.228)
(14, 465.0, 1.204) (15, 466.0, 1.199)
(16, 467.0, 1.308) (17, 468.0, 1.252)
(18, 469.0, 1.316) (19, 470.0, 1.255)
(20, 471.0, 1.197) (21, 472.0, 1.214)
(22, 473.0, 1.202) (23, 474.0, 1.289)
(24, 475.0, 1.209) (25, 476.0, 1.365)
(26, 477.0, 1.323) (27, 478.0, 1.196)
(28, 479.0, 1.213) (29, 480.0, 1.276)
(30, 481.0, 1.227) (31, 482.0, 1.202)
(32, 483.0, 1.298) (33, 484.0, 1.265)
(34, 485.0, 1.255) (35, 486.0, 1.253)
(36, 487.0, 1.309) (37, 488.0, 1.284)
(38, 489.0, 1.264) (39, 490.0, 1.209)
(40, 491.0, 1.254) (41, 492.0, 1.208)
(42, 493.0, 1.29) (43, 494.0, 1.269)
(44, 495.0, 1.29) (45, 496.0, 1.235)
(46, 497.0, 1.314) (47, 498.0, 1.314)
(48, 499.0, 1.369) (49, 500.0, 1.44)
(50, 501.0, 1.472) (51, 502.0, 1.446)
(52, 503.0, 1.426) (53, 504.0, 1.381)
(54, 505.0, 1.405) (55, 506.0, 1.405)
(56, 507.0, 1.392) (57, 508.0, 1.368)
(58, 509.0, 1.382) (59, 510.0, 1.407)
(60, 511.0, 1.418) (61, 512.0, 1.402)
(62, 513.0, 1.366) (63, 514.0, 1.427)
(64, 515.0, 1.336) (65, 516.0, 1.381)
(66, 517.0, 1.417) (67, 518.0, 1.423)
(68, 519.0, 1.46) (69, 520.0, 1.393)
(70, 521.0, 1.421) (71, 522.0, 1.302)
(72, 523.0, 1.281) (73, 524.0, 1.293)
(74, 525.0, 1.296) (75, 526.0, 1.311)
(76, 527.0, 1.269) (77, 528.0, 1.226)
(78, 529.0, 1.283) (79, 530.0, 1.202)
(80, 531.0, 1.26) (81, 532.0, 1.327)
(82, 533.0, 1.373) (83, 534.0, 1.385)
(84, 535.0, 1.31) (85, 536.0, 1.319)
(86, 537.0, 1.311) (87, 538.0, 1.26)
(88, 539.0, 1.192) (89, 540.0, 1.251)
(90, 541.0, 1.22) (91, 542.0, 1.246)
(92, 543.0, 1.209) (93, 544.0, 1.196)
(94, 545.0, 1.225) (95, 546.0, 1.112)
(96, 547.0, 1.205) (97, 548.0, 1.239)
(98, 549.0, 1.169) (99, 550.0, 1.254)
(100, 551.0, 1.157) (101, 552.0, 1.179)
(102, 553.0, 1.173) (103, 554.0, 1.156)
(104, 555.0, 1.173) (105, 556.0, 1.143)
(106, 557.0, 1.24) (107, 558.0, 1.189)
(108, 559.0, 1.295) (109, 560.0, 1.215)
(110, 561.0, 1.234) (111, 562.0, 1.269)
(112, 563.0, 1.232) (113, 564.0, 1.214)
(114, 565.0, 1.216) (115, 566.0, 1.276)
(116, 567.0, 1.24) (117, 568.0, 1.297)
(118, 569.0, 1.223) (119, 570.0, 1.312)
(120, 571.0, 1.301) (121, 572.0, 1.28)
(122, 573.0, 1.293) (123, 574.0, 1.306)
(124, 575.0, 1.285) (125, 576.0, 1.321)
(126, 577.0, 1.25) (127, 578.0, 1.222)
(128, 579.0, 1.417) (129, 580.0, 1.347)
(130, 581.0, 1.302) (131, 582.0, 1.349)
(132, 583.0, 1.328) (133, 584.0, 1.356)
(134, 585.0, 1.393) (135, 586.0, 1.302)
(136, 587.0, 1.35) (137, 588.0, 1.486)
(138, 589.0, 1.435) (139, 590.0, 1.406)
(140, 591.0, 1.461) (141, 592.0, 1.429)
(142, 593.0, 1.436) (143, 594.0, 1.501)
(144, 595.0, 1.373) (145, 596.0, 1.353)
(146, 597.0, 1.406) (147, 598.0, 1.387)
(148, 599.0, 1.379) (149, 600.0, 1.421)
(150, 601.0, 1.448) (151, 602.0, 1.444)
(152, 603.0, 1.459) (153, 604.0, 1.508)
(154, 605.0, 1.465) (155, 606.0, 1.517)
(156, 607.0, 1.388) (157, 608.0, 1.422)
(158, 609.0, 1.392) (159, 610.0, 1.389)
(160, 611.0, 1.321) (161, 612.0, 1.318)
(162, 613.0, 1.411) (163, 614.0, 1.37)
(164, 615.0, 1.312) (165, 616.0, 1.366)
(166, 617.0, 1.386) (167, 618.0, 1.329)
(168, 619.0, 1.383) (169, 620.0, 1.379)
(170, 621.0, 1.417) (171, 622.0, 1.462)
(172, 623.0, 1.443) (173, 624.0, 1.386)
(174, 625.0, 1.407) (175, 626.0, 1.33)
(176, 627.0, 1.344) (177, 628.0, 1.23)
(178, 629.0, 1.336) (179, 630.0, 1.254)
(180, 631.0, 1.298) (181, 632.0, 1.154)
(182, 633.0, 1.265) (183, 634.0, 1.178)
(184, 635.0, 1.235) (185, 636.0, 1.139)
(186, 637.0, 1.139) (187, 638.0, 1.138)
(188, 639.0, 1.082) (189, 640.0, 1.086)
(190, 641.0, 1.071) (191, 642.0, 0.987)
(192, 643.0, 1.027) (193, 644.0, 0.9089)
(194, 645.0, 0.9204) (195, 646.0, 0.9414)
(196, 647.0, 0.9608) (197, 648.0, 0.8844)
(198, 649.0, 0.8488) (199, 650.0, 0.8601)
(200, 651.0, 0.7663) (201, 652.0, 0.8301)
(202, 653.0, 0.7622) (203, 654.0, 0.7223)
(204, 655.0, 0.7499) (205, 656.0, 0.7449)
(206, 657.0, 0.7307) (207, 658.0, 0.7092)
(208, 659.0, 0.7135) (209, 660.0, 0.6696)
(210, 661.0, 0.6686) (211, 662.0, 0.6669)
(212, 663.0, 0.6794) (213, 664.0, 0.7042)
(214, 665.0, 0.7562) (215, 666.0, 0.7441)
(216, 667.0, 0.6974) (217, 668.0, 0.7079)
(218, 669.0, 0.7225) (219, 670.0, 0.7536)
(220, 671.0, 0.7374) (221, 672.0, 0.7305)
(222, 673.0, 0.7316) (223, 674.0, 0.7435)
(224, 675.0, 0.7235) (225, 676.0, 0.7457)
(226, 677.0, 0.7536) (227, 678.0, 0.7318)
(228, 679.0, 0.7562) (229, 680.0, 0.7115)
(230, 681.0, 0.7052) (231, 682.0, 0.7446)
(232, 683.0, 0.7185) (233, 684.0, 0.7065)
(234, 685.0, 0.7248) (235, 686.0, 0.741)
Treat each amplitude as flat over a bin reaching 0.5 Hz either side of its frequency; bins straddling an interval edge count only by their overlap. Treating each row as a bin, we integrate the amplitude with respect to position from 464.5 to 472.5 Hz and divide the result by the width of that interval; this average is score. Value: 1.2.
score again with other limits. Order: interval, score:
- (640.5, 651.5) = 0.9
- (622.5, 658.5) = 1.1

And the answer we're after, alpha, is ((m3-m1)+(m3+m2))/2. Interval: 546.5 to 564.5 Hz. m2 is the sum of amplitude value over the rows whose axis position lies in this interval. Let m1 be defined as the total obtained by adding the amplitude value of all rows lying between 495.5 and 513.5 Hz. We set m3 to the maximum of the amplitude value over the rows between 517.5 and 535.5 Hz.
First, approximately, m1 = 24.9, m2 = 21.7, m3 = 1.46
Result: 0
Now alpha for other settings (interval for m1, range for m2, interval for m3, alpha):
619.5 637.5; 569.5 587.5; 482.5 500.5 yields 2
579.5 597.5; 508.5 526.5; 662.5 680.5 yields 1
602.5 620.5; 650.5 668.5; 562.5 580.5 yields -5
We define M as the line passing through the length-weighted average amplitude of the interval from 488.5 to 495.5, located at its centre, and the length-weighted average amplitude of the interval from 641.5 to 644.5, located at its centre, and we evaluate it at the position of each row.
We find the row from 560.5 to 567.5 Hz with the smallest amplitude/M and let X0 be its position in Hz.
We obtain 564.0 Hz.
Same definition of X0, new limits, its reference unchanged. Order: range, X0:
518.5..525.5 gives 523.0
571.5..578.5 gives 578.0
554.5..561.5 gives 556.0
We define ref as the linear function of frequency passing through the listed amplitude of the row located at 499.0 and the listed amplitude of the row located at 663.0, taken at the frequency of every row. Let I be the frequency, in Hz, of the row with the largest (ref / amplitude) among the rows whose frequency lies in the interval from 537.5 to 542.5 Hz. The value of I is 539.0 Hz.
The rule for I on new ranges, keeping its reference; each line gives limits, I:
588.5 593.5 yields 590.0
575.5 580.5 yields 578.0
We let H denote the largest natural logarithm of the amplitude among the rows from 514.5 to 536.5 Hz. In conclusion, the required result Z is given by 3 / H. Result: 7.9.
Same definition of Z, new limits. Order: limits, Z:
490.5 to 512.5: 7.8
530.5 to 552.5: 9.2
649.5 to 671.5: -19.9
